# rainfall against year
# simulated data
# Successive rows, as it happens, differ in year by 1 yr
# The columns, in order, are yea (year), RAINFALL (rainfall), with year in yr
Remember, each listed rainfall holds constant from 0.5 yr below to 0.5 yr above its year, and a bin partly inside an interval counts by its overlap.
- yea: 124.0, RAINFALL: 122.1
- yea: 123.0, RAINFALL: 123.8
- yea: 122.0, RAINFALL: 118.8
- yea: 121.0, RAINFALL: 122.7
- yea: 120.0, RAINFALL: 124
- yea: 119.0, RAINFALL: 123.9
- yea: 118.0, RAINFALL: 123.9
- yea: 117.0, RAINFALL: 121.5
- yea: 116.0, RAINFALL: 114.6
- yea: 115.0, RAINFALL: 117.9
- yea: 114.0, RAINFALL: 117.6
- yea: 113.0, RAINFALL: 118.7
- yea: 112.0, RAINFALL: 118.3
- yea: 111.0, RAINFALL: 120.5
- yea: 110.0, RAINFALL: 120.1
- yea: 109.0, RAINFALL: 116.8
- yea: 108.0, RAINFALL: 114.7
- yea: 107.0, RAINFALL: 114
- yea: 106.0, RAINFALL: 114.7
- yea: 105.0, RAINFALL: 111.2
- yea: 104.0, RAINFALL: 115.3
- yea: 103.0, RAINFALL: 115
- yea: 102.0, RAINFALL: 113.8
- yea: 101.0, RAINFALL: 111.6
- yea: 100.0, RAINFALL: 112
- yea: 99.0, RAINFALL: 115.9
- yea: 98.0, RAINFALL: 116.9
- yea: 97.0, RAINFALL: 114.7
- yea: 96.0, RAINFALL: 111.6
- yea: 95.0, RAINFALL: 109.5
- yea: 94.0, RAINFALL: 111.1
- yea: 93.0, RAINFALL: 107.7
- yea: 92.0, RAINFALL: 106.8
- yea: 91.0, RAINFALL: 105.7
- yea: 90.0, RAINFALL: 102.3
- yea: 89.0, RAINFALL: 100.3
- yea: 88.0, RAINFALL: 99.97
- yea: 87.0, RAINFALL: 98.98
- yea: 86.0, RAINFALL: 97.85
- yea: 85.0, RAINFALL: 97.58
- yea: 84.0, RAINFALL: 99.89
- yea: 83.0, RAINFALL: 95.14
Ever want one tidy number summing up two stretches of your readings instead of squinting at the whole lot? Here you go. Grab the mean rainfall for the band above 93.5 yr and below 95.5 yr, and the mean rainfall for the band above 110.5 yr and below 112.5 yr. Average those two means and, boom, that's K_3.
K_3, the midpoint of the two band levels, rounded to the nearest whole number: 115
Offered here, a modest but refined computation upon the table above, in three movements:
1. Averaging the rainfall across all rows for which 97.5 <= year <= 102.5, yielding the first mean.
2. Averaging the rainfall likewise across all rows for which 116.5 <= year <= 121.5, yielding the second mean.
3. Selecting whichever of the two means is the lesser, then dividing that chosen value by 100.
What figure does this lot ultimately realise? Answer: 1.14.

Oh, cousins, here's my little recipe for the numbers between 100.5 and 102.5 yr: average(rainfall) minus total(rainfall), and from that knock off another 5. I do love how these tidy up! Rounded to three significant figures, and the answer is -118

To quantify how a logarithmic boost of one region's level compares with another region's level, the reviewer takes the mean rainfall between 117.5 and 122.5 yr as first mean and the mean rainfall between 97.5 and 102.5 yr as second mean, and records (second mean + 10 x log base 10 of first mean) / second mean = 1.18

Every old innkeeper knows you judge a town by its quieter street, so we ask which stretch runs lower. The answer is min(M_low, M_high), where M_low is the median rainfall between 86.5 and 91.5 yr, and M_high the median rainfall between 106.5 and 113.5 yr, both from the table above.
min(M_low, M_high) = 100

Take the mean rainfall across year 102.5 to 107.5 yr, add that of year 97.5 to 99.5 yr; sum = 230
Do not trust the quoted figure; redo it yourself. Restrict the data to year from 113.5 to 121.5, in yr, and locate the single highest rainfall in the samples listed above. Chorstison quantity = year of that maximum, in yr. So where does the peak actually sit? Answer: 120.0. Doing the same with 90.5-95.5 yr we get 94.0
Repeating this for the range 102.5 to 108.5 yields 104.0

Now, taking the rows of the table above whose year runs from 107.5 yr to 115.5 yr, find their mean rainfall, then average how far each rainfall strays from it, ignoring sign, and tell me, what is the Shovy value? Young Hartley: 1.3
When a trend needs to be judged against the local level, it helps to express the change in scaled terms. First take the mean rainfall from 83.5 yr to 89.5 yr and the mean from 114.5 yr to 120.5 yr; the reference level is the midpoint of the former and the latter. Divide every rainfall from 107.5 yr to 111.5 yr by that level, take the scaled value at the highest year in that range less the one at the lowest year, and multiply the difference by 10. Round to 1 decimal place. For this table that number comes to 0.5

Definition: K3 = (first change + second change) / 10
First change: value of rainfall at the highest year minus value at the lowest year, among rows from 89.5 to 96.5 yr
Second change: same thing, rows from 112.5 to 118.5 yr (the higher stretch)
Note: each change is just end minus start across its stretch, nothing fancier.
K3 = 1.45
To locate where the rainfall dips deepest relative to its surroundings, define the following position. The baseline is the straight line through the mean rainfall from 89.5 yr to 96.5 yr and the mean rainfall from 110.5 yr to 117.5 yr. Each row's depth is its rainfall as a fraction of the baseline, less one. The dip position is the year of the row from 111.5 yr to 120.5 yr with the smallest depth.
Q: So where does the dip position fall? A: 116.0 yr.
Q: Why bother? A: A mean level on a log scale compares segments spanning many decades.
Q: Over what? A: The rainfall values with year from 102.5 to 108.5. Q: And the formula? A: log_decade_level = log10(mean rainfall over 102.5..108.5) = 2.057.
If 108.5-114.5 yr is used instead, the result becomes 2.074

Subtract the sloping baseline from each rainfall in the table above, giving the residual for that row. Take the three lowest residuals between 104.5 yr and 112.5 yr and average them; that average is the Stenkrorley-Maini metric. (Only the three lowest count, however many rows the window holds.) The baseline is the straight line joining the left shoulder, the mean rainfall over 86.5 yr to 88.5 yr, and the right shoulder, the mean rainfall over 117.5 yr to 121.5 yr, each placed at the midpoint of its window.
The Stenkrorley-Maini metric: -1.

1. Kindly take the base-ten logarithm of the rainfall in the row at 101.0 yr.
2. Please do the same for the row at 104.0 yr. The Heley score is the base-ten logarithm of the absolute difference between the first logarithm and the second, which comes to -1.8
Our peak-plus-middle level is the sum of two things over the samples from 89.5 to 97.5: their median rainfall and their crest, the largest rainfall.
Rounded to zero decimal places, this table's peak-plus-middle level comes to 223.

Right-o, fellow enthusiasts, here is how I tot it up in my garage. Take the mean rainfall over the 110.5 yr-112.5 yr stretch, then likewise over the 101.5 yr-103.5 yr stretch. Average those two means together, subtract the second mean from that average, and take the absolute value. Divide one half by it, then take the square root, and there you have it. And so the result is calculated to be 0.45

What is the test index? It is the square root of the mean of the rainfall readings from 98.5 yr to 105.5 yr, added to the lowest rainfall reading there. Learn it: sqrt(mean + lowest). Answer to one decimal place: 15.0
